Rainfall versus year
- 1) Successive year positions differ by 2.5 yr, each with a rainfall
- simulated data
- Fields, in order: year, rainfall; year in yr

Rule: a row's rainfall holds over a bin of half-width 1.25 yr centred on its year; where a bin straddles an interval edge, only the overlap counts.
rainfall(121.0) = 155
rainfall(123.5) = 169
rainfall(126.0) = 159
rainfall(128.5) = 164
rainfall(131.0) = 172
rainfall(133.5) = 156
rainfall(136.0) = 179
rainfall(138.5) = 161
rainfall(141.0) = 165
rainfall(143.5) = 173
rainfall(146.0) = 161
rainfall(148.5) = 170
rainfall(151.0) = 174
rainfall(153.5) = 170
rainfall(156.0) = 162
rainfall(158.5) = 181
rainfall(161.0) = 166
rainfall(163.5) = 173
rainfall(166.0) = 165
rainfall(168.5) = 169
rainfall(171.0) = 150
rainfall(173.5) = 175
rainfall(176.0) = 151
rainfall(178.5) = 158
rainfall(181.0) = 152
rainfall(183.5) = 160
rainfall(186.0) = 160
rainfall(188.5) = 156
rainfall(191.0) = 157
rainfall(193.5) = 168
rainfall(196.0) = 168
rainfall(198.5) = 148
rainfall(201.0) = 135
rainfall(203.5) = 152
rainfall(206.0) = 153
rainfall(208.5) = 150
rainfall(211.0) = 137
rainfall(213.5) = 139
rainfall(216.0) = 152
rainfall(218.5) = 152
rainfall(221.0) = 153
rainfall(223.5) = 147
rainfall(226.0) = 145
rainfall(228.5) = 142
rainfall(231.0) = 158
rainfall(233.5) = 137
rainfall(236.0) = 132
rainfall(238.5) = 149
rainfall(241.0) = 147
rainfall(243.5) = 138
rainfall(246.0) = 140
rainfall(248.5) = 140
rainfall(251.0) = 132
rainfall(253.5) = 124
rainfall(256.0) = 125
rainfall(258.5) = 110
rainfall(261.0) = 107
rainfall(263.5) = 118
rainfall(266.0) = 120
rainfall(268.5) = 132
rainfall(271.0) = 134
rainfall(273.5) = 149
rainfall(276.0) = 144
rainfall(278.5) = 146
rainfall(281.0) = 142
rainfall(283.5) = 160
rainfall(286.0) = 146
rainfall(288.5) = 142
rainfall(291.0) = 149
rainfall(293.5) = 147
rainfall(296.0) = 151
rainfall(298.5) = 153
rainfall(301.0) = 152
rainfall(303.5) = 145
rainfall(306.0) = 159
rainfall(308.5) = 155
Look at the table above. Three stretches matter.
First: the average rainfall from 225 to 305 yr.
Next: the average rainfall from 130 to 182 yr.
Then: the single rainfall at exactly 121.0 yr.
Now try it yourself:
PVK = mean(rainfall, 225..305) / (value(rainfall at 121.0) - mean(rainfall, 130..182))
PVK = -13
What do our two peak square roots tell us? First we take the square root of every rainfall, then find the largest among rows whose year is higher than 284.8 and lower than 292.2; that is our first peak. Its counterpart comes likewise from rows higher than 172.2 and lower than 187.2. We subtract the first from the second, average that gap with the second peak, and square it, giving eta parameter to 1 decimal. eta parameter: 50.8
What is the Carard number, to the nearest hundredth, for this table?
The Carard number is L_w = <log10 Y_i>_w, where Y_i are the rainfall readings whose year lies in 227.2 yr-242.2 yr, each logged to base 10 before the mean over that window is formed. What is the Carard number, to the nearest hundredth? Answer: 2.16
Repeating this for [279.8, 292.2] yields 2.17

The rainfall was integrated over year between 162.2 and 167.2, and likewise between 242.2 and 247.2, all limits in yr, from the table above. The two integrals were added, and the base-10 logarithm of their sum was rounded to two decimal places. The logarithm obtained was 3.19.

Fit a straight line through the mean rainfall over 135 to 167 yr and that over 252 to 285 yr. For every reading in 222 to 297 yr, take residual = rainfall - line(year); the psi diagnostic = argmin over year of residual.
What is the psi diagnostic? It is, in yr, 261.0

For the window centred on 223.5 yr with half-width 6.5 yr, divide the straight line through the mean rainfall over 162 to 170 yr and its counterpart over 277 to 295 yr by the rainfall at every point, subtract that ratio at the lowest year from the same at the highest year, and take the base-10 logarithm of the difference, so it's -1.21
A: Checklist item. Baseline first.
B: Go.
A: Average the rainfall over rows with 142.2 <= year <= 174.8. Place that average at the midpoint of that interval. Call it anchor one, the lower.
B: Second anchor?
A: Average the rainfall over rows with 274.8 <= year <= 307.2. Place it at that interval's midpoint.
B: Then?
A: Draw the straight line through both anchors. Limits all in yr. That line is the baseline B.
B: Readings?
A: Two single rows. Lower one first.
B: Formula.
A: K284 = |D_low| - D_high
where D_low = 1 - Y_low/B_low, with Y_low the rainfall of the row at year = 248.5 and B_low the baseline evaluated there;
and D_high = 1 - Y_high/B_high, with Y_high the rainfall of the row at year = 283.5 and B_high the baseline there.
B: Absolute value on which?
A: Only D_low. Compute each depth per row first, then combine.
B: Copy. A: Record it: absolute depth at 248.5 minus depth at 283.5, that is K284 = 0.16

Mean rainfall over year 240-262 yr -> 129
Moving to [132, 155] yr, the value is 168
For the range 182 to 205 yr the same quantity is 156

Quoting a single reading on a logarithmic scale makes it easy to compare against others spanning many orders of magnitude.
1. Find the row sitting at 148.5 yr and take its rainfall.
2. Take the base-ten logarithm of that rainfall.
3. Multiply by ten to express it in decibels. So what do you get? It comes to 22.3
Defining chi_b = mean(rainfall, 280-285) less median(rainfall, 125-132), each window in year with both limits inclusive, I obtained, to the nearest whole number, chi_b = -13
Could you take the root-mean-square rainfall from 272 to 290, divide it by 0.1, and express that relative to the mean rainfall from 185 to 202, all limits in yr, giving 9.4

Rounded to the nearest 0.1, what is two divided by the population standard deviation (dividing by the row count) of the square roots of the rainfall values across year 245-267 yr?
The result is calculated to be 4.0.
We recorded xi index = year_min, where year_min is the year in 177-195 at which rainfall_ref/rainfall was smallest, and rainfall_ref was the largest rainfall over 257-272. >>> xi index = 193.5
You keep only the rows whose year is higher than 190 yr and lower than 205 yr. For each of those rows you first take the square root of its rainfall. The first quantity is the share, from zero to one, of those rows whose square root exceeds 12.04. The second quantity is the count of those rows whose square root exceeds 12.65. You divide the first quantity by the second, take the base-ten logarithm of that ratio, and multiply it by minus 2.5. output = 0.95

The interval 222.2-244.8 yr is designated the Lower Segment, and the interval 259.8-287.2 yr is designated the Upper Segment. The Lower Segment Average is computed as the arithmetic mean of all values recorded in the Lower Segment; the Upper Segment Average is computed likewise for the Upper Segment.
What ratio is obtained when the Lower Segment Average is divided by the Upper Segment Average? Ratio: 1.06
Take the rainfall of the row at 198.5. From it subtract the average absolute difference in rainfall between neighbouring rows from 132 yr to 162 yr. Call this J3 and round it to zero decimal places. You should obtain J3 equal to 137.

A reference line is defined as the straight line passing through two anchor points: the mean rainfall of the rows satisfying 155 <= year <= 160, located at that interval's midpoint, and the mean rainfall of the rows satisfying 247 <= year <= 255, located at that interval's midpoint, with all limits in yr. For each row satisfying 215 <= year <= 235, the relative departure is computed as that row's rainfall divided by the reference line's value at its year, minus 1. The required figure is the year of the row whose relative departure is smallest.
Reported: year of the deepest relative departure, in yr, 233.5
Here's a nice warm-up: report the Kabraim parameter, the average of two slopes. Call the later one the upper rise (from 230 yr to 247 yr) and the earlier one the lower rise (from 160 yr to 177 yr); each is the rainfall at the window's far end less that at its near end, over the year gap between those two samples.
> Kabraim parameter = -1.1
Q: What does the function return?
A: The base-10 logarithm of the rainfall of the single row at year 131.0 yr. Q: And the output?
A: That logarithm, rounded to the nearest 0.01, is 2.24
